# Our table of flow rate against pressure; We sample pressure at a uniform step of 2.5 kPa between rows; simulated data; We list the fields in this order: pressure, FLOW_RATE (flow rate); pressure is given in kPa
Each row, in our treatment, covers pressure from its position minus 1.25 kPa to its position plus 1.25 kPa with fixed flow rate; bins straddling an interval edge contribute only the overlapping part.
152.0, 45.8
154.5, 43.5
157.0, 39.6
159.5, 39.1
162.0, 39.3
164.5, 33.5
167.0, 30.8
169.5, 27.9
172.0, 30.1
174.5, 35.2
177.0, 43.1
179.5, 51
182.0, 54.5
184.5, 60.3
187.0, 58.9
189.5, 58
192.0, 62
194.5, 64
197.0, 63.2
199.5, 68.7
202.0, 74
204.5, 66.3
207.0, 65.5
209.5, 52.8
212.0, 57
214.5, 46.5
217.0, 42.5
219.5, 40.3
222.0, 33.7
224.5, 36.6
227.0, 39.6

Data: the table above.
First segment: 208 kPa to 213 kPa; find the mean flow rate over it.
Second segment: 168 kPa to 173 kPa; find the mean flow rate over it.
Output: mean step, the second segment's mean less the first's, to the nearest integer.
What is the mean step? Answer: -26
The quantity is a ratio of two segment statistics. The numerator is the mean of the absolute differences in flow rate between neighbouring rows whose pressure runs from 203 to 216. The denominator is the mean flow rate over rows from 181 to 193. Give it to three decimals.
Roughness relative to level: 0.120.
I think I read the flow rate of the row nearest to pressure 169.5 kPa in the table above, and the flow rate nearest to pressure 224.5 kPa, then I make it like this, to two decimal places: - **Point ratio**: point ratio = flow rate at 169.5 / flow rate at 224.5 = 0.76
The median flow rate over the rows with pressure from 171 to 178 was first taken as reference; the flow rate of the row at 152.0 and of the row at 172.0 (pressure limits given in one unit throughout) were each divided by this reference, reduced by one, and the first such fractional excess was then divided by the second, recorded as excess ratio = -2.1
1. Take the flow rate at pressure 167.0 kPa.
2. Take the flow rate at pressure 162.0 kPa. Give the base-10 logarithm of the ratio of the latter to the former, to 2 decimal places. 0.11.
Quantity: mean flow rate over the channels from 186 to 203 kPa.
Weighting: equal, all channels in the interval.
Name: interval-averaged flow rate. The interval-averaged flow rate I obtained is 64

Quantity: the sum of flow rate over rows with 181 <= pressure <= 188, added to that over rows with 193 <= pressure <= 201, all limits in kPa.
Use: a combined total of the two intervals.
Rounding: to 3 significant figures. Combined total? 370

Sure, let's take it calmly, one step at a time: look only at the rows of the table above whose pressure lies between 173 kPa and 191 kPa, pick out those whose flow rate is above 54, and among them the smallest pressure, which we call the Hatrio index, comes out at 182.0 kPa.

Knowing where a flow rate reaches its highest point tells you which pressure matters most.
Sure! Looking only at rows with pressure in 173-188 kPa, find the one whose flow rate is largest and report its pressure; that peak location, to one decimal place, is 184.5 kPa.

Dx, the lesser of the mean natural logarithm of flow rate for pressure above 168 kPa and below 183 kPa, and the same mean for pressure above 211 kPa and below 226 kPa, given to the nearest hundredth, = 3.66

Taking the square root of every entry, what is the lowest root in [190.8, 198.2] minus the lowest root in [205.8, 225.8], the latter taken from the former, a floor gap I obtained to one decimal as 2.1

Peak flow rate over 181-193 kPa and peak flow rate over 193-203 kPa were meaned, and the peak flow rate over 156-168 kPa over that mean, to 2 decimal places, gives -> 0.58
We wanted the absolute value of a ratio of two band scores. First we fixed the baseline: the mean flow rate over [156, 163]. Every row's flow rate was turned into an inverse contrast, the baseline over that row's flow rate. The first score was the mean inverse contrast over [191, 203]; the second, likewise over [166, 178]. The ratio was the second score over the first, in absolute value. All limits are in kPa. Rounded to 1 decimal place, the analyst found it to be 2.0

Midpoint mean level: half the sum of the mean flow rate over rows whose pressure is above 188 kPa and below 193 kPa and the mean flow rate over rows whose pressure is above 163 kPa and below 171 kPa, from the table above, 45.4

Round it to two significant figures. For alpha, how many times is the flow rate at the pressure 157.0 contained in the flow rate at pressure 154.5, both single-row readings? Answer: 1.1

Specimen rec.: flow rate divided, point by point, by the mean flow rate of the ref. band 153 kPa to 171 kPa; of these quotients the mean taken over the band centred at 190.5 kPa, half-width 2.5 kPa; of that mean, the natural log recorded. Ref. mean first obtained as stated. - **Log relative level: 0.50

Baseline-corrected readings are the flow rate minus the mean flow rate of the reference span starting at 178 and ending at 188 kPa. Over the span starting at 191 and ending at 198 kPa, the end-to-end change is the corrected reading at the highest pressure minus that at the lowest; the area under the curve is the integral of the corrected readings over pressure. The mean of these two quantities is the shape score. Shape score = 26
